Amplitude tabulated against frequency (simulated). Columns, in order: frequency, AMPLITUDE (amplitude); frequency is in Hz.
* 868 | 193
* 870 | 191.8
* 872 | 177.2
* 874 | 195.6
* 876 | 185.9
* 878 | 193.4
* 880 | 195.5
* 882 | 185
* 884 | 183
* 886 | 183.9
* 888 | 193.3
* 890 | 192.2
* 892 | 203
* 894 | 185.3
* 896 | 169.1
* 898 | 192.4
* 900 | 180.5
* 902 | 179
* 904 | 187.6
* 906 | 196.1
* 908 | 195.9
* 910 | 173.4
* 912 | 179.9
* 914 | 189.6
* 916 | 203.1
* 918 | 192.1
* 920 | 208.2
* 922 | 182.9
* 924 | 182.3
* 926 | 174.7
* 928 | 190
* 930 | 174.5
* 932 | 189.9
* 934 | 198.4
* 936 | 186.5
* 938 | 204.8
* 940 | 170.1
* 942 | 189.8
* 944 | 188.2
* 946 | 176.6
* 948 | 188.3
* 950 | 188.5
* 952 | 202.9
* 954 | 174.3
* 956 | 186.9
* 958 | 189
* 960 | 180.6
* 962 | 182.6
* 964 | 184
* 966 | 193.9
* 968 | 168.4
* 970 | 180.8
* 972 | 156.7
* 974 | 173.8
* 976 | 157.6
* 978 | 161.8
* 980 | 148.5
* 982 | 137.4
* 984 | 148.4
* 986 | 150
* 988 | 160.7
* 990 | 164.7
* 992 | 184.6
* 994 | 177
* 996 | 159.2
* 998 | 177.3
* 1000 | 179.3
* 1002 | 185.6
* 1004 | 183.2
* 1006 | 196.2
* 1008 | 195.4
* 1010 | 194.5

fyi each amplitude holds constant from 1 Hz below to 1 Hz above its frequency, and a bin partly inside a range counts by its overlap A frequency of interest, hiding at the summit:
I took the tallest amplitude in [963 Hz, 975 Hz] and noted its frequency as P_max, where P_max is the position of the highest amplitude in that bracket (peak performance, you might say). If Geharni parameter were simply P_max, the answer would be 966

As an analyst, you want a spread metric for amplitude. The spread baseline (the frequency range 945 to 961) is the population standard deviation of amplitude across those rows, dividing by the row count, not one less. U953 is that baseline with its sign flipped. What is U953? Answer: -8.4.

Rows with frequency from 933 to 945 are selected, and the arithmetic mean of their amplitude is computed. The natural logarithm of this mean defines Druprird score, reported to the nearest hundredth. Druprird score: 5.25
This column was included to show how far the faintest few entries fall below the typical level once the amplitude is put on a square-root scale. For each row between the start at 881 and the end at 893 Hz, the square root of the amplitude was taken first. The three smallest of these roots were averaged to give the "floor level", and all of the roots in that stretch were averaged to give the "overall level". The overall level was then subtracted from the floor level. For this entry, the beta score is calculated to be -0.22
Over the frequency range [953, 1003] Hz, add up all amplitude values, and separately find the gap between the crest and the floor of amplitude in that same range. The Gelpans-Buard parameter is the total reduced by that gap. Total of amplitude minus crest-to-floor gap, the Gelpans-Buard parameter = 4207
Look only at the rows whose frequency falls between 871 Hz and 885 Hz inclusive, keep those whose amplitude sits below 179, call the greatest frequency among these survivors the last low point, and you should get 872 Hz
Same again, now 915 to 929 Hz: 926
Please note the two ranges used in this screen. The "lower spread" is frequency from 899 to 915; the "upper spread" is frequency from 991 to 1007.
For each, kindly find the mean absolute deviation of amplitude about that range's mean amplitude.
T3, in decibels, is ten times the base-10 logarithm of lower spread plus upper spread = 11.5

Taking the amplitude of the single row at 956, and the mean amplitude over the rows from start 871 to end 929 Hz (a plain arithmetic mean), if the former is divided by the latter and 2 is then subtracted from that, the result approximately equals -1.01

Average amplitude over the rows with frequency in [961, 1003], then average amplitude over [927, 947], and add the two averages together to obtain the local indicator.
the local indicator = 355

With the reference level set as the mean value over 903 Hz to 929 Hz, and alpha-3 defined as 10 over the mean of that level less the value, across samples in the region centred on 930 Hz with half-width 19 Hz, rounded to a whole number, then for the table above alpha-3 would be 10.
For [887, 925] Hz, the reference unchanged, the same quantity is 57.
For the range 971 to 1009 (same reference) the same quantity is 0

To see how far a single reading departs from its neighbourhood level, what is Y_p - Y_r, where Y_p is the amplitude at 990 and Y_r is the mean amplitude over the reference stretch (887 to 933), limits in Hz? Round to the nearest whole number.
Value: -23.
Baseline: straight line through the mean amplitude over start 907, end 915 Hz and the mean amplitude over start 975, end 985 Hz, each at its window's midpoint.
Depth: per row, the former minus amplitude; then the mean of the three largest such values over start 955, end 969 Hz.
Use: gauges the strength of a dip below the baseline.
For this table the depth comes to -18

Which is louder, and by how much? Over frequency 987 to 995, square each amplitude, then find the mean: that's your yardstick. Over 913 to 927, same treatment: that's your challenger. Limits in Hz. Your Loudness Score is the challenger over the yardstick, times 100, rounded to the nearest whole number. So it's 123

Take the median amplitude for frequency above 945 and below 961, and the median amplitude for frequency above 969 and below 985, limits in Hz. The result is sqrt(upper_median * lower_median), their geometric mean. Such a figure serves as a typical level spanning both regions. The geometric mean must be 172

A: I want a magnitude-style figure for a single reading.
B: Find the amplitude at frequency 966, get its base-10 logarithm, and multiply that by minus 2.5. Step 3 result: -5.72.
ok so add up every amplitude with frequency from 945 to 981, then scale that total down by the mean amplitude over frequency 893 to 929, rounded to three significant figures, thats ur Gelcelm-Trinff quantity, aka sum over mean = 17.1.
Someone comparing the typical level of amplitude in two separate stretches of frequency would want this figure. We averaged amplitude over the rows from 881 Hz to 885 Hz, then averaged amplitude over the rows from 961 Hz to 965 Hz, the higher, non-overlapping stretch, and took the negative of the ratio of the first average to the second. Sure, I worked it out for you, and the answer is -1.00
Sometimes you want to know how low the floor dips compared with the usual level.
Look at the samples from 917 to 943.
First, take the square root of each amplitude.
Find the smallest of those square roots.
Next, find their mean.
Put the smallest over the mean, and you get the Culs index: 0.952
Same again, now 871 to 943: 0.949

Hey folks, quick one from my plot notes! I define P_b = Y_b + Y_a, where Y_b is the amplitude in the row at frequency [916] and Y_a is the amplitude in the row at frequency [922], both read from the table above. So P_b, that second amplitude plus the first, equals 386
